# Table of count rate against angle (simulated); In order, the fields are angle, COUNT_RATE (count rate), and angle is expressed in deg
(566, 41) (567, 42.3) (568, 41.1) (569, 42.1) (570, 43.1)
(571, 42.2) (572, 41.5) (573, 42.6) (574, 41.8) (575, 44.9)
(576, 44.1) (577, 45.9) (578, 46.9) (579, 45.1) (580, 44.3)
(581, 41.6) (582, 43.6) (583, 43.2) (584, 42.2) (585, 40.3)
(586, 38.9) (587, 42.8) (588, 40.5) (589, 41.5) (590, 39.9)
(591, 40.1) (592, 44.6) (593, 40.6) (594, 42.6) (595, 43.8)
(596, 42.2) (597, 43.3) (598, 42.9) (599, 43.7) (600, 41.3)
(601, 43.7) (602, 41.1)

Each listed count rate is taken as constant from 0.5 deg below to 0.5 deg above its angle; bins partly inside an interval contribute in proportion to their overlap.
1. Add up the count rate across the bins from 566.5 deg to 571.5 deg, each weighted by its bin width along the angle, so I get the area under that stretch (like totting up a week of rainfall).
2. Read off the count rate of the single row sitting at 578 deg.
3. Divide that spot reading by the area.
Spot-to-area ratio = 0.222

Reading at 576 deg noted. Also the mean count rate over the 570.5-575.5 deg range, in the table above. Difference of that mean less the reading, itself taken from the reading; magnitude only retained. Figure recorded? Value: 45.6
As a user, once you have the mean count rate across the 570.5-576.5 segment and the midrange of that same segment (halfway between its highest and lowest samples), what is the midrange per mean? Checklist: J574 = 1.01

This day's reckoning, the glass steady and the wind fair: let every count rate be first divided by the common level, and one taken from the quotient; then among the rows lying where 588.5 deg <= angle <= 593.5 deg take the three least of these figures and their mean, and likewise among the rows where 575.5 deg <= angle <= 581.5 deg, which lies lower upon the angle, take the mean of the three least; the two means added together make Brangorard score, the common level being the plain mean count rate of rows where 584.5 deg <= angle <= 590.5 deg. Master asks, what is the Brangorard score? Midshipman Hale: 0.05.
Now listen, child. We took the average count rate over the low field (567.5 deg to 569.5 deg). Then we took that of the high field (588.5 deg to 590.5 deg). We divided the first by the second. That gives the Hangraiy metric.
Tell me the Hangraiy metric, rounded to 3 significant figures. 1.02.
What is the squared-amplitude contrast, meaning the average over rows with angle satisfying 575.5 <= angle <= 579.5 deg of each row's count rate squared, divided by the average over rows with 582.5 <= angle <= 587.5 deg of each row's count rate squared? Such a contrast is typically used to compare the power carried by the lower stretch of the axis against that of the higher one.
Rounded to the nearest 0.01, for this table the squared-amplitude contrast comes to 1.20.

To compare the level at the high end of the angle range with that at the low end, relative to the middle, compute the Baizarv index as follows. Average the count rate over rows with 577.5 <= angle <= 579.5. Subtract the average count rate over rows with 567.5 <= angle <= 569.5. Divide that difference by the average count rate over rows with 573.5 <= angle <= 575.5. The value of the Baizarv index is 0.10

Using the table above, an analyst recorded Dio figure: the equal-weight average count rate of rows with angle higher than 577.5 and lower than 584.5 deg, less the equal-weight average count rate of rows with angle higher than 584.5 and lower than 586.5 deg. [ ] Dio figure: 4.2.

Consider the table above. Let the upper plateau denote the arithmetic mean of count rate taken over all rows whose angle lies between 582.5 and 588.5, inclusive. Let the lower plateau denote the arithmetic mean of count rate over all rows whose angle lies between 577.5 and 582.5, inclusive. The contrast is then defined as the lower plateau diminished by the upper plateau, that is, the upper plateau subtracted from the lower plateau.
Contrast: 3.0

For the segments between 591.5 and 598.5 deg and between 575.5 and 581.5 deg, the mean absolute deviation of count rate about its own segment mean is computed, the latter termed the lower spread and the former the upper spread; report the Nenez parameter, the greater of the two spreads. 1.32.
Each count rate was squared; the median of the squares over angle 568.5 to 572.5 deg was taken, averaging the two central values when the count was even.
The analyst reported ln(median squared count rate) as 7.48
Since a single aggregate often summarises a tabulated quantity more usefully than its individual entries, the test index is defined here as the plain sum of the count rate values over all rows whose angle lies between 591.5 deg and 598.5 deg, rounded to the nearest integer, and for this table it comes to 300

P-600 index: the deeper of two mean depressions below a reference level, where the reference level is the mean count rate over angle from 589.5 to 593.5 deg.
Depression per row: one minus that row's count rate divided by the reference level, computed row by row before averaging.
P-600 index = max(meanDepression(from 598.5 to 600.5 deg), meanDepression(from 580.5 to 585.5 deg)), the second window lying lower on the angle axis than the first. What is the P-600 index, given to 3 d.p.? -0.021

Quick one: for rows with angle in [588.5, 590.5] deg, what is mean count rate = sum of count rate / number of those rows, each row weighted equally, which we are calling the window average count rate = 40.7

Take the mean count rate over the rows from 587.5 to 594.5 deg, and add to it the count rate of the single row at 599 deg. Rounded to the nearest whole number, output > 85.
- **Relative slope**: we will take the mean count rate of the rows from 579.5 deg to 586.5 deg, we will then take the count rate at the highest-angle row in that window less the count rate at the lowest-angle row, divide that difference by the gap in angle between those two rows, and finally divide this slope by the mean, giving -0.021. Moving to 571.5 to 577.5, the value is 0.020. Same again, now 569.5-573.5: -0.004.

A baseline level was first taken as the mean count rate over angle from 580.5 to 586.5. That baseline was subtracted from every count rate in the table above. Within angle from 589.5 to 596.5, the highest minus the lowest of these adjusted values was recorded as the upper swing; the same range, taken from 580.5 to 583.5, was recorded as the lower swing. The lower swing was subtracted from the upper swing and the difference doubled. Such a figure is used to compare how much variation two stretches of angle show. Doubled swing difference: 5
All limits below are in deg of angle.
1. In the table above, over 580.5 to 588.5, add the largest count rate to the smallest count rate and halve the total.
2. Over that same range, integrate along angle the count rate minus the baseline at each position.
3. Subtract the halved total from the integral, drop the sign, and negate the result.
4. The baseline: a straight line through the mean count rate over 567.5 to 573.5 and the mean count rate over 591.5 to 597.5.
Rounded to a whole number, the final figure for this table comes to -48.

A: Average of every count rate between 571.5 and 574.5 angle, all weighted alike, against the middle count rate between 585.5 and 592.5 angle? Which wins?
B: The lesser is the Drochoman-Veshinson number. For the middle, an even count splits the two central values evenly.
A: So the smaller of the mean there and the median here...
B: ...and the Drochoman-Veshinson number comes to 40.5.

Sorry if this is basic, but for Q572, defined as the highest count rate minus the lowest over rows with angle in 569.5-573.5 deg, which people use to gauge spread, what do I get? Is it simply 1.6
